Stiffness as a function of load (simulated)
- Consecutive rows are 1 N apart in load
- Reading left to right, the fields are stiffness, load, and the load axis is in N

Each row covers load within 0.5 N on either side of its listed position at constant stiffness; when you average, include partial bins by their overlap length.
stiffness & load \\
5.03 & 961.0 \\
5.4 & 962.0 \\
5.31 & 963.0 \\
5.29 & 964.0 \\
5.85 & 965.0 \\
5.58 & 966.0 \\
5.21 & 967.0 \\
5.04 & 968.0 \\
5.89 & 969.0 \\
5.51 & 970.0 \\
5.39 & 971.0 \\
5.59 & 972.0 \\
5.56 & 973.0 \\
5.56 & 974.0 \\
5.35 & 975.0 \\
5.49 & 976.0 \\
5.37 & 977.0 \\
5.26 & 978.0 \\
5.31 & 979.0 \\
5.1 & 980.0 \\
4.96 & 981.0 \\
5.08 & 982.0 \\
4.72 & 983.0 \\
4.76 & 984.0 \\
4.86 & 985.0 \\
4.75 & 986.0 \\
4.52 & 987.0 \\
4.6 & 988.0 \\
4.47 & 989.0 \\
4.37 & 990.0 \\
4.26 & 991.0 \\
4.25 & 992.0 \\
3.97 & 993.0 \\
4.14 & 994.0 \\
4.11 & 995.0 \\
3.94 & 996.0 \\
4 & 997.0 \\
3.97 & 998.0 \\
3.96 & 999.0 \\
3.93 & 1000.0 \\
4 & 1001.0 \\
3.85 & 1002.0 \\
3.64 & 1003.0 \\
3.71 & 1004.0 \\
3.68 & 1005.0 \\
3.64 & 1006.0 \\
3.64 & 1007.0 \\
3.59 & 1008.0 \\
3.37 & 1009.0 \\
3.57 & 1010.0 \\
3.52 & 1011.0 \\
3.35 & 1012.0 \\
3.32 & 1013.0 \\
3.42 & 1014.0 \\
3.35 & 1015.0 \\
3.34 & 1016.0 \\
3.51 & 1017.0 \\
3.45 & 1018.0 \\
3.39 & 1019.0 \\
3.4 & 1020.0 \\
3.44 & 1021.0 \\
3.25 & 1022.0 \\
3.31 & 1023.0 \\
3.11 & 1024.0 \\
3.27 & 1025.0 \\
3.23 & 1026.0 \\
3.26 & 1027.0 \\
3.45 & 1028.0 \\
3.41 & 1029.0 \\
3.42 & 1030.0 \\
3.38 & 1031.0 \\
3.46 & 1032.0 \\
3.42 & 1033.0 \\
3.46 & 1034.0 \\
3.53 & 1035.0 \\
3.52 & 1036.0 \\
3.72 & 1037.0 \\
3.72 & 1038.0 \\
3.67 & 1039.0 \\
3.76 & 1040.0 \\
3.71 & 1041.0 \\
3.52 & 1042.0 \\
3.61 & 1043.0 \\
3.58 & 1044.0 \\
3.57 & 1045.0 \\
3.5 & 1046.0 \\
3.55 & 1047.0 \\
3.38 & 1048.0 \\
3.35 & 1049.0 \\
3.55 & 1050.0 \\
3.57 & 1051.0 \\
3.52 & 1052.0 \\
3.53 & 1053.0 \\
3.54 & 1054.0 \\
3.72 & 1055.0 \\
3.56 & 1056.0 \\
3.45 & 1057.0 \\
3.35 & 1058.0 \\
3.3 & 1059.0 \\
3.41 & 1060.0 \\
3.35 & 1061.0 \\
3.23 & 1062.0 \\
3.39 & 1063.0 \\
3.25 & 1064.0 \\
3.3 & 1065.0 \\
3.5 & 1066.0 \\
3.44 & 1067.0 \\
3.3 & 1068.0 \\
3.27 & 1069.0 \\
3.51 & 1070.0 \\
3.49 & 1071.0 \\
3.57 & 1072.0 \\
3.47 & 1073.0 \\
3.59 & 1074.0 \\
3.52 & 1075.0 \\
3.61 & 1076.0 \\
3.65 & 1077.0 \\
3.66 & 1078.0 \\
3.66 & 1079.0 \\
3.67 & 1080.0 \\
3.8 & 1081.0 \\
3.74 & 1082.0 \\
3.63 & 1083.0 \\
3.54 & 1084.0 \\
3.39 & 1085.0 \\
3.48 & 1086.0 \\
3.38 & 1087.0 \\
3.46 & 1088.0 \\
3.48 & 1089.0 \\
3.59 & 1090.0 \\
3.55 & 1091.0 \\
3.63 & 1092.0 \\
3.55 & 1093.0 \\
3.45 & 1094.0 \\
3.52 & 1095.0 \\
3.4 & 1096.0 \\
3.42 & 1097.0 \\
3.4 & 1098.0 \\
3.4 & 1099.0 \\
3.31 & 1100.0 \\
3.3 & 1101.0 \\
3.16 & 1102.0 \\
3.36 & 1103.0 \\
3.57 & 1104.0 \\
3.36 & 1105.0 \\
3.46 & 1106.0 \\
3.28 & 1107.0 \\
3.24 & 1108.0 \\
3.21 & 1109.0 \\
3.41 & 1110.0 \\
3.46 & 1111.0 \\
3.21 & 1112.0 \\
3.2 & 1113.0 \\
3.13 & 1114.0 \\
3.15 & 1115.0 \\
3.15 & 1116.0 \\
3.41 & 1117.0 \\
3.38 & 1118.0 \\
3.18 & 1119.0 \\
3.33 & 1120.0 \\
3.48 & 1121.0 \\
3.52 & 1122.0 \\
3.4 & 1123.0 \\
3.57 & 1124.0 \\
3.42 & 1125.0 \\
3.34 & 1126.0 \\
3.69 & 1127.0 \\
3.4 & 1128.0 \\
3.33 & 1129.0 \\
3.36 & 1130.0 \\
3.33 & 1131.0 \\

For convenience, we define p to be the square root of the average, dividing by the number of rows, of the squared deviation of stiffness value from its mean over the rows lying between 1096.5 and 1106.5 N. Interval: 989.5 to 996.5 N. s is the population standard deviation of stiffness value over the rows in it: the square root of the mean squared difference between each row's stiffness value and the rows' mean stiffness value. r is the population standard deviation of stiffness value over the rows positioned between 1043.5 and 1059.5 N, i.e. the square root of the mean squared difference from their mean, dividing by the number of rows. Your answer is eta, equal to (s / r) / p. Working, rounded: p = 0.102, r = 0.11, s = 0.15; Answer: 13.5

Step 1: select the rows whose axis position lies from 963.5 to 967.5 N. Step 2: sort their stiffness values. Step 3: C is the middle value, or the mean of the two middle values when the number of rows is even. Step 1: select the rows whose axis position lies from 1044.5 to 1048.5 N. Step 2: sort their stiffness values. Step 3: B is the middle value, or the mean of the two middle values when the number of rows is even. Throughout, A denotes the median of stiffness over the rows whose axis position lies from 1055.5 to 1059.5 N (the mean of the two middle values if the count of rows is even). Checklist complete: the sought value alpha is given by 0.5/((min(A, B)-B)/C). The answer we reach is -22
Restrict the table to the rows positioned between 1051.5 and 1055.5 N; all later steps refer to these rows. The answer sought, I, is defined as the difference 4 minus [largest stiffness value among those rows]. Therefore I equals 0.28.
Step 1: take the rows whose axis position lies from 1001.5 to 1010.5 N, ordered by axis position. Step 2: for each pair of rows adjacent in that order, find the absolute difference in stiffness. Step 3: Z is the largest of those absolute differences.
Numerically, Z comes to 0.22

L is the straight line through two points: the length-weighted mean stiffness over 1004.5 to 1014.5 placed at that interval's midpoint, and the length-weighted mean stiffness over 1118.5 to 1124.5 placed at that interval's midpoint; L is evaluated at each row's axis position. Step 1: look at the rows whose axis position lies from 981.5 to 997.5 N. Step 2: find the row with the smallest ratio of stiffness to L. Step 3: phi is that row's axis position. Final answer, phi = 996.0 N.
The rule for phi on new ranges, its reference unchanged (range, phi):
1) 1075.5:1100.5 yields 1100.0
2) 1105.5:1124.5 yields 1114.0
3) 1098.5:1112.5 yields 1102.0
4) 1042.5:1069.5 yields 1062.0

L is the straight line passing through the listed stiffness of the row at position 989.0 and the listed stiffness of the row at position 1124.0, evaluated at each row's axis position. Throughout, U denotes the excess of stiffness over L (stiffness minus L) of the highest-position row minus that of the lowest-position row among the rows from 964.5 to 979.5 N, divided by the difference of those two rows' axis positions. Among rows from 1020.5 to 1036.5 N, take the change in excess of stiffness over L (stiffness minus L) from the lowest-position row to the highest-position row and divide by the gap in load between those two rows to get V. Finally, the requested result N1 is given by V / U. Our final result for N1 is -0.4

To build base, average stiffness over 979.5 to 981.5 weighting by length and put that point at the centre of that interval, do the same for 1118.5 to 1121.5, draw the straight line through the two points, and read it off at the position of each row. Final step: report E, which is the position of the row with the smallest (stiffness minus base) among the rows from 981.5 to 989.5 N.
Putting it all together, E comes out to 989.0 N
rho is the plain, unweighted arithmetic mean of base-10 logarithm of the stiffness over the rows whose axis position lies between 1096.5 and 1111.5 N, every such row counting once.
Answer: 0.526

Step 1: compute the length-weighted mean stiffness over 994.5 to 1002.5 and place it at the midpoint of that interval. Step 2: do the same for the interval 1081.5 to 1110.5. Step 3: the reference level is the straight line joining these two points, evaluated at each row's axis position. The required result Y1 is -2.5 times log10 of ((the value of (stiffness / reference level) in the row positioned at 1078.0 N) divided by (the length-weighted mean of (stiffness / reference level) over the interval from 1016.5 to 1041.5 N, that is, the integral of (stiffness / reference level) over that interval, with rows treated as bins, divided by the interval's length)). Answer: -0.14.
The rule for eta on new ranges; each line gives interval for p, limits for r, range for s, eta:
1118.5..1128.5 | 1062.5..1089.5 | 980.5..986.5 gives 6.8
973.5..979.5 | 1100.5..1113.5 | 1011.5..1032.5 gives 7.5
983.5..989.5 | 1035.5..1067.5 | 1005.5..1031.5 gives 6.3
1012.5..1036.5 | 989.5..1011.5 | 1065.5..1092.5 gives 4.7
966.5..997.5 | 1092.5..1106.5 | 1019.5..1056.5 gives 2.6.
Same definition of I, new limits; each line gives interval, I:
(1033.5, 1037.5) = 0.28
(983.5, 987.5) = -0.86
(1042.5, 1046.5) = 0.39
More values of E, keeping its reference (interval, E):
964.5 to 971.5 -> 968.0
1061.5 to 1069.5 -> 1062.0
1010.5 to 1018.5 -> 1013.0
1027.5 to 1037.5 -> 1031.0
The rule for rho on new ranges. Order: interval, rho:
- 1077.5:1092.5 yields 0.553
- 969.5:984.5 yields 0.721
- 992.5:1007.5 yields 0.588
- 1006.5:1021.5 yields 0.537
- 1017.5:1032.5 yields 0.525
